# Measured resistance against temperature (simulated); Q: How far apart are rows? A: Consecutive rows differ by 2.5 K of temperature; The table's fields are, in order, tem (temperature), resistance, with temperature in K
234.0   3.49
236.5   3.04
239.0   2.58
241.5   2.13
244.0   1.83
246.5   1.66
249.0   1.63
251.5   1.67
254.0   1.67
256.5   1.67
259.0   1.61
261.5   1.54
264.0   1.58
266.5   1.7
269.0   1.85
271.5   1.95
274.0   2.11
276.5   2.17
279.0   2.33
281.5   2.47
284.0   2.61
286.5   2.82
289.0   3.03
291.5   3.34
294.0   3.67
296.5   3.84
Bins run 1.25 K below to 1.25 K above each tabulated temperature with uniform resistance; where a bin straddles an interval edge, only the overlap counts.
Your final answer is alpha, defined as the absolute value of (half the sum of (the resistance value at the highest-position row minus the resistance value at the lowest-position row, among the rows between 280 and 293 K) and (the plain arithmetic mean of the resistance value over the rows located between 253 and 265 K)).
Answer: 1.2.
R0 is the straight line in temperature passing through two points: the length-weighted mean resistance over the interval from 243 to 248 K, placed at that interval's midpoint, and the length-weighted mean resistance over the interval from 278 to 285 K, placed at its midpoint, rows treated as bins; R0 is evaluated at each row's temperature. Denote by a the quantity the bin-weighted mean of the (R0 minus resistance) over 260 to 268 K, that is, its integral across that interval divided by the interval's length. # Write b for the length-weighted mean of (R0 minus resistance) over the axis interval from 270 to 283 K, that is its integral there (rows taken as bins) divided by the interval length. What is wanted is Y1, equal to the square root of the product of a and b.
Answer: 0.283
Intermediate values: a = 0.5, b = 0.16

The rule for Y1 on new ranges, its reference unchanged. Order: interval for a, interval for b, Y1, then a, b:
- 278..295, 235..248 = 0.441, -0.3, -0.61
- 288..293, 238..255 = 0.259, -0.6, -0.12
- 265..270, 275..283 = 0.199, 0.4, 0.09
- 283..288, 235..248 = 0.334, -0.2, -0.61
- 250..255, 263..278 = 0.267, 0.2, 0.34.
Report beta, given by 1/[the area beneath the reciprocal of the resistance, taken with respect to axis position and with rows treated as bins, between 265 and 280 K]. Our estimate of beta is 0.132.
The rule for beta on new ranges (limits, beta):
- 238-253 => 0.123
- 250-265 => 0.108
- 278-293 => 0.183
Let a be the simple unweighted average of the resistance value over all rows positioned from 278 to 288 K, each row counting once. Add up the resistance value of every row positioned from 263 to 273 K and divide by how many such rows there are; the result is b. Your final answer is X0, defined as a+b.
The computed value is 4.33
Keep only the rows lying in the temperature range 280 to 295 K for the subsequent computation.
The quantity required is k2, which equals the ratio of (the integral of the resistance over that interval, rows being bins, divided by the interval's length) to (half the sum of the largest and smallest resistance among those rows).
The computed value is 0.967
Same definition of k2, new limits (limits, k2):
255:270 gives 0.977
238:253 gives 0.903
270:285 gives 0.992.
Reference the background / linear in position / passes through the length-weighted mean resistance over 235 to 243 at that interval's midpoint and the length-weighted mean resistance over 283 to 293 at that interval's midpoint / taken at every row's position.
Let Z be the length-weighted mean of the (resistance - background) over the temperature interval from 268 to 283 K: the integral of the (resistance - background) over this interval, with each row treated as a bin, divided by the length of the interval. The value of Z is -0.7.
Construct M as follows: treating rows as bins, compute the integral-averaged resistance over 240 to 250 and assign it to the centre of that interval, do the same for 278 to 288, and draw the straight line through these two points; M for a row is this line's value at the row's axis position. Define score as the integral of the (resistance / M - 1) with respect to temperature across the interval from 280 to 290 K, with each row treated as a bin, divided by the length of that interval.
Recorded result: 0.04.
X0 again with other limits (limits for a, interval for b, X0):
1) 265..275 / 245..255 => 3.56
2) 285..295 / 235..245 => 5.61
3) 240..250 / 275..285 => 4.21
